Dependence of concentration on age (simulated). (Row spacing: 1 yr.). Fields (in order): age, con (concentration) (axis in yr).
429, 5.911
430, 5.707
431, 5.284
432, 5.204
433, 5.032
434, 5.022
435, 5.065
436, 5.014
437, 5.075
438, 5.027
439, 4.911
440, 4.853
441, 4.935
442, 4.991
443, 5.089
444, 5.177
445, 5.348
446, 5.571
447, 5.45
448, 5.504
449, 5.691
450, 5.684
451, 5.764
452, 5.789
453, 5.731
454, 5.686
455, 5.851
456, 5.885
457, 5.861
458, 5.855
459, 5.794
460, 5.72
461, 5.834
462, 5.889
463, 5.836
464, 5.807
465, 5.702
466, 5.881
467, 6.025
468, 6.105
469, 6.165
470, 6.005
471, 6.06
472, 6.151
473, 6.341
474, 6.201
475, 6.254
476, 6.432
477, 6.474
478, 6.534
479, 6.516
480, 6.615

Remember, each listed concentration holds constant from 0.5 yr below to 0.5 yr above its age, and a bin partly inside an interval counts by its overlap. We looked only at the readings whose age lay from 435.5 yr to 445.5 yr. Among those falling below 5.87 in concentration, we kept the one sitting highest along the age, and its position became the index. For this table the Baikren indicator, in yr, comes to 445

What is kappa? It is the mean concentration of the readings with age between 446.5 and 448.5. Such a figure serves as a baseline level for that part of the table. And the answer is 5.48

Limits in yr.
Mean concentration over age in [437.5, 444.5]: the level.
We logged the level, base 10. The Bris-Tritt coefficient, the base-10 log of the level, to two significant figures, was 0.70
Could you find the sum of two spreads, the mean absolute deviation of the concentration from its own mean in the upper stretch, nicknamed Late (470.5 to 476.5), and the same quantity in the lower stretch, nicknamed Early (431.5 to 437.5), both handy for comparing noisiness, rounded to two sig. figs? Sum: 0.15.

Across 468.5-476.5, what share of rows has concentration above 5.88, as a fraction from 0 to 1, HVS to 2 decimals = 1.00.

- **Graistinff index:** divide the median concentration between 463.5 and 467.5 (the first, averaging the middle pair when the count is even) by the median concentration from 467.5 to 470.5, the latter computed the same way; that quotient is 0.957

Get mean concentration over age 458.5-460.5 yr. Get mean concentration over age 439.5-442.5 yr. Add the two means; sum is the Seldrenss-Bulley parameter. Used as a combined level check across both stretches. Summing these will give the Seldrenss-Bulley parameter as 10.68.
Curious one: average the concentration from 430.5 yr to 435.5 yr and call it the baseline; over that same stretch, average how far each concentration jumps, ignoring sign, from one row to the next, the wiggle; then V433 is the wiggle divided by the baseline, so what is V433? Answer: 0.015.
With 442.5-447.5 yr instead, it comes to 0.028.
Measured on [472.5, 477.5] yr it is 0.016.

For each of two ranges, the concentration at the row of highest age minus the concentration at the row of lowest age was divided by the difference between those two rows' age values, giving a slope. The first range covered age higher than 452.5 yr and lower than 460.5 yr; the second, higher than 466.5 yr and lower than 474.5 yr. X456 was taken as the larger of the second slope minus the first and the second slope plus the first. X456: 0.027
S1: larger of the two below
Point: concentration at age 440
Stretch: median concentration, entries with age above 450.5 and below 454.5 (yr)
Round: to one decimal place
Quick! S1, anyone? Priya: 5.7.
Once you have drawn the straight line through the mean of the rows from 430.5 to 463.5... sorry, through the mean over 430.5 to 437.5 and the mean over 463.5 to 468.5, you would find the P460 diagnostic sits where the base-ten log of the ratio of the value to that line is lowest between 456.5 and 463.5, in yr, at 460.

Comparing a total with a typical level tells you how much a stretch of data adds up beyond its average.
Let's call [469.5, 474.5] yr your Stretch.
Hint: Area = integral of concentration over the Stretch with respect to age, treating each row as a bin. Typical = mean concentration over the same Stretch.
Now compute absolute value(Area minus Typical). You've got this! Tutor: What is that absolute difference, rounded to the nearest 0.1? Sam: 24.6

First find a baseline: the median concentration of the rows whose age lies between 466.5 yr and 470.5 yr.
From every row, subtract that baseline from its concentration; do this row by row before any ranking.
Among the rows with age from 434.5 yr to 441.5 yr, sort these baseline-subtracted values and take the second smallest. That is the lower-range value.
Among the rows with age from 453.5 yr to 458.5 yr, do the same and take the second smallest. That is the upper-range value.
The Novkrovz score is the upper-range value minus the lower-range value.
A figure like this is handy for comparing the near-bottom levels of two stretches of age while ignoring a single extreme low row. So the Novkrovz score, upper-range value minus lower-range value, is 0.9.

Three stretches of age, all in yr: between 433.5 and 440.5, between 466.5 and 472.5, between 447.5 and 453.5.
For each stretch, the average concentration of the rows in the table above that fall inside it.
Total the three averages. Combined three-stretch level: 16.8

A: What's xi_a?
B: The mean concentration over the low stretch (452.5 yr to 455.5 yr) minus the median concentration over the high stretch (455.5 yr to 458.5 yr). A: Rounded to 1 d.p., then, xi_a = -0.1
